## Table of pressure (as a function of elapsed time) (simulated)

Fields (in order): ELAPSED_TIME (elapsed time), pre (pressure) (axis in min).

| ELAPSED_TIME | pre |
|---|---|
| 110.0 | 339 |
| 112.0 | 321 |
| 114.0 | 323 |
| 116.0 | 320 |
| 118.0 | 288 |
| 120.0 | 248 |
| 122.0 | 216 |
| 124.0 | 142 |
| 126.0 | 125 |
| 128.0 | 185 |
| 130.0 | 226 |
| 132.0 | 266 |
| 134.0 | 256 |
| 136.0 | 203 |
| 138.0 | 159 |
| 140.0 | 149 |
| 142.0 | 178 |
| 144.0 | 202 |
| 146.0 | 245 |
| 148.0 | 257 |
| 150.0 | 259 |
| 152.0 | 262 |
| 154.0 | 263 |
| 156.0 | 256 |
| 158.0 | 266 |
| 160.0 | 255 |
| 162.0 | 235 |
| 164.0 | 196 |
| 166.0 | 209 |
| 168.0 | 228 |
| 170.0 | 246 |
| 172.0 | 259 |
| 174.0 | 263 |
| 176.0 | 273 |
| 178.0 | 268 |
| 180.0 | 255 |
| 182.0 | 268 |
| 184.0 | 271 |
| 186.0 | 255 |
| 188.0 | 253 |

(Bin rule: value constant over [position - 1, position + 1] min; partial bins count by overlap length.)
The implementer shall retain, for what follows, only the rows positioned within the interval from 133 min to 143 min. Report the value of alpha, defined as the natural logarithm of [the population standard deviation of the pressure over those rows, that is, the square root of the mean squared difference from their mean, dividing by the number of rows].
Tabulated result 3.64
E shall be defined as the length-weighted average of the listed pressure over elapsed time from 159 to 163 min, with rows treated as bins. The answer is 245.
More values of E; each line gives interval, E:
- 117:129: 201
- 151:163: 256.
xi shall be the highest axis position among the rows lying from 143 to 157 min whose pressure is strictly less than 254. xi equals 146.0 min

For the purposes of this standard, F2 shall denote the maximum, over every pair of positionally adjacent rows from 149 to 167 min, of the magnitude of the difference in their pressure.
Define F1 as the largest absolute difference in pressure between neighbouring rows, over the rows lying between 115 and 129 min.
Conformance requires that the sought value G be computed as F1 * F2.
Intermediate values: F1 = 74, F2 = 39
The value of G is 2886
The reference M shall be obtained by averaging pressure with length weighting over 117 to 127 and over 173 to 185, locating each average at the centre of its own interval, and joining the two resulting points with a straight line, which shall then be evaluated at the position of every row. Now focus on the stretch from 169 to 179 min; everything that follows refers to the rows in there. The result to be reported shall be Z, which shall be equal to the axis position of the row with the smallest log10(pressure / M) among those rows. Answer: 170.0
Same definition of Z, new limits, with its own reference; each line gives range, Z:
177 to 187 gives 186.0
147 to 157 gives 156.0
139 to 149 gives 140.0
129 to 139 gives 138.0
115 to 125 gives 124.0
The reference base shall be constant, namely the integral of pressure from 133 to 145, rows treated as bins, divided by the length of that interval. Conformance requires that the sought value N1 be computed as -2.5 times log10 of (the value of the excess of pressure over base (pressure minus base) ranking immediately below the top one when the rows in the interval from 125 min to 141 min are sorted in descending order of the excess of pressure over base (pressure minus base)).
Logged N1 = -4.53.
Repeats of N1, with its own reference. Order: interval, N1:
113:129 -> -5.28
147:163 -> -4.64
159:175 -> -4.58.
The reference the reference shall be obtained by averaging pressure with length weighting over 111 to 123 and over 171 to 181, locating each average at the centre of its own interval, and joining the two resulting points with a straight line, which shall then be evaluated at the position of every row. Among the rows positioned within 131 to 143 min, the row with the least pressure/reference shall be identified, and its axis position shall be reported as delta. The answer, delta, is 140.0 min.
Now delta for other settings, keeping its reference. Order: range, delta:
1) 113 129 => 126.0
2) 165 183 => 166.0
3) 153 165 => 164.0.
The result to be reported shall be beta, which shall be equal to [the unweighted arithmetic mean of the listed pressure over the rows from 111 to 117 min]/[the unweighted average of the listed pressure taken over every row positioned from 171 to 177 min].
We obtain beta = 1.21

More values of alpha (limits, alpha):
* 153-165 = 3.18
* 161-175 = 3.14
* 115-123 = 3.67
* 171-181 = 1.85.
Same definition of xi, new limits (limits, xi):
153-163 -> 162.0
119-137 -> 136.0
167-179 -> 170.0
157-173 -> 170.0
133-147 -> 146.0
